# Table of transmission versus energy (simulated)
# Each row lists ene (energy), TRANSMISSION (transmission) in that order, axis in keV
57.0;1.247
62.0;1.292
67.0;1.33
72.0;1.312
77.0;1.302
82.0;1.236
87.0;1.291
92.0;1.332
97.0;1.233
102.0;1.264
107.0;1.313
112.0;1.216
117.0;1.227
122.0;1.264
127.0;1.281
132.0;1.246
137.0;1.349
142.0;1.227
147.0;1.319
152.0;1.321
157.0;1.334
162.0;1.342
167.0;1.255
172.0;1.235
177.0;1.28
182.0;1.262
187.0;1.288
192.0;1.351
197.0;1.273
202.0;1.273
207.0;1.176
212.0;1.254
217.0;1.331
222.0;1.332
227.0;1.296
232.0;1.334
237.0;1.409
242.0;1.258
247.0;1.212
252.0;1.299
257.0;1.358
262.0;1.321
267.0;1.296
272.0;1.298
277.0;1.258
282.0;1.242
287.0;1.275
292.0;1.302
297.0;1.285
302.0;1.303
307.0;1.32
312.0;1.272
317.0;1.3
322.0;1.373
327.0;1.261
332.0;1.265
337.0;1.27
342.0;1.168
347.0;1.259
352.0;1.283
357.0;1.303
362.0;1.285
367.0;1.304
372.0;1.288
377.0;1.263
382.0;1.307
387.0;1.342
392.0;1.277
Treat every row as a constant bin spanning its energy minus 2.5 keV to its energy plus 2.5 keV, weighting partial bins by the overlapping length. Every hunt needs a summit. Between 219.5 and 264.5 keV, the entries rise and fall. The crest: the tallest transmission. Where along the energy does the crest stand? 237.0 keV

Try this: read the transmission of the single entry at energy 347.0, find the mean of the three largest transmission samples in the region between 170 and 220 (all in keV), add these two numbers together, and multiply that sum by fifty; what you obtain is 129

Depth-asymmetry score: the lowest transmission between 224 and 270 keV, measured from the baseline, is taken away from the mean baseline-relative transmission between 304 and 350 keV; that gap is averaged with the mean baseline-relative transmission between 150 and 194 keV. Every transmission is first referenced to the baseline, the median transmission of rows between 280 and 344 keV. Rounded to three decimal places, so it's 0.043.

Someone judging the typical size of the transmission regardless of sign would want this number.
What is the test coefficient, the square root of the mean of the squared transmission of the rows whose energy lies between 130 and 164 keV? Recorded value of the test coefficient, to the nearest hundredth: 1.31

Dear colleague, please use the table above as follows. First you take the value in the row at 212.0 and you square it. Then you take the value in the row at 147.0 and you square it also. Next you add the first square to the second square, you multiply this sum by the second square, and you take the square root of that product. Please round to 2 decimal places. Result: 2.40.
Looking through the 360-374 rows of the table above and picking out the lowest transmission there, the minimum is 1.285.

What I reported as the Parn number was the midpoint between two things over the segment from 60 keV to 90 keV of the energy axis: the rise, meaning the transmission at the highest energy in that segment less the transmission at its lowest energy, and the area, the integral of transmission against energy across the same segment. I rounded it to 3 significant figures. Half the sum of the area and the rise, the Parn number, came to 19.4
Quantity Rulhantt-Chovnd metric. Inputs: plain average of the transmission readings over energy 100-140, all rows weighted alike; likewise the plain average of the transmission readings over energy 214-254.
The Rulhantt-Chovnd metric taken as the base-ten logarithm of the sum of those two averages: 0.411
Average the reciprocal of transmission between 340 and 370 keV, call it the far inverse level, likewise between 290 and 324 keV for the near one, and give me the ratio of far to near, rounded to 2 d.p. 1.03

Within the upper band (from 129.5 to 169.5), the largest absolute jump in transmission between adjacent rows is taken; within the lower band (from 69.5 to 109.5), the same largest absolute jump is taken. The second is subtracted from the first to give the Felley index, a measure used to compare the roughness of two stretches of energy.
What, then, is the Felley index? 0.02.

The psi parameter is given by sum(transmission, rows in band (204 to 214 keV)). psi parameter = 2.43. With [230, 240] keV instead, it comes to 2.74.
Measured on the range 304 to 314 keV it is 2.59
